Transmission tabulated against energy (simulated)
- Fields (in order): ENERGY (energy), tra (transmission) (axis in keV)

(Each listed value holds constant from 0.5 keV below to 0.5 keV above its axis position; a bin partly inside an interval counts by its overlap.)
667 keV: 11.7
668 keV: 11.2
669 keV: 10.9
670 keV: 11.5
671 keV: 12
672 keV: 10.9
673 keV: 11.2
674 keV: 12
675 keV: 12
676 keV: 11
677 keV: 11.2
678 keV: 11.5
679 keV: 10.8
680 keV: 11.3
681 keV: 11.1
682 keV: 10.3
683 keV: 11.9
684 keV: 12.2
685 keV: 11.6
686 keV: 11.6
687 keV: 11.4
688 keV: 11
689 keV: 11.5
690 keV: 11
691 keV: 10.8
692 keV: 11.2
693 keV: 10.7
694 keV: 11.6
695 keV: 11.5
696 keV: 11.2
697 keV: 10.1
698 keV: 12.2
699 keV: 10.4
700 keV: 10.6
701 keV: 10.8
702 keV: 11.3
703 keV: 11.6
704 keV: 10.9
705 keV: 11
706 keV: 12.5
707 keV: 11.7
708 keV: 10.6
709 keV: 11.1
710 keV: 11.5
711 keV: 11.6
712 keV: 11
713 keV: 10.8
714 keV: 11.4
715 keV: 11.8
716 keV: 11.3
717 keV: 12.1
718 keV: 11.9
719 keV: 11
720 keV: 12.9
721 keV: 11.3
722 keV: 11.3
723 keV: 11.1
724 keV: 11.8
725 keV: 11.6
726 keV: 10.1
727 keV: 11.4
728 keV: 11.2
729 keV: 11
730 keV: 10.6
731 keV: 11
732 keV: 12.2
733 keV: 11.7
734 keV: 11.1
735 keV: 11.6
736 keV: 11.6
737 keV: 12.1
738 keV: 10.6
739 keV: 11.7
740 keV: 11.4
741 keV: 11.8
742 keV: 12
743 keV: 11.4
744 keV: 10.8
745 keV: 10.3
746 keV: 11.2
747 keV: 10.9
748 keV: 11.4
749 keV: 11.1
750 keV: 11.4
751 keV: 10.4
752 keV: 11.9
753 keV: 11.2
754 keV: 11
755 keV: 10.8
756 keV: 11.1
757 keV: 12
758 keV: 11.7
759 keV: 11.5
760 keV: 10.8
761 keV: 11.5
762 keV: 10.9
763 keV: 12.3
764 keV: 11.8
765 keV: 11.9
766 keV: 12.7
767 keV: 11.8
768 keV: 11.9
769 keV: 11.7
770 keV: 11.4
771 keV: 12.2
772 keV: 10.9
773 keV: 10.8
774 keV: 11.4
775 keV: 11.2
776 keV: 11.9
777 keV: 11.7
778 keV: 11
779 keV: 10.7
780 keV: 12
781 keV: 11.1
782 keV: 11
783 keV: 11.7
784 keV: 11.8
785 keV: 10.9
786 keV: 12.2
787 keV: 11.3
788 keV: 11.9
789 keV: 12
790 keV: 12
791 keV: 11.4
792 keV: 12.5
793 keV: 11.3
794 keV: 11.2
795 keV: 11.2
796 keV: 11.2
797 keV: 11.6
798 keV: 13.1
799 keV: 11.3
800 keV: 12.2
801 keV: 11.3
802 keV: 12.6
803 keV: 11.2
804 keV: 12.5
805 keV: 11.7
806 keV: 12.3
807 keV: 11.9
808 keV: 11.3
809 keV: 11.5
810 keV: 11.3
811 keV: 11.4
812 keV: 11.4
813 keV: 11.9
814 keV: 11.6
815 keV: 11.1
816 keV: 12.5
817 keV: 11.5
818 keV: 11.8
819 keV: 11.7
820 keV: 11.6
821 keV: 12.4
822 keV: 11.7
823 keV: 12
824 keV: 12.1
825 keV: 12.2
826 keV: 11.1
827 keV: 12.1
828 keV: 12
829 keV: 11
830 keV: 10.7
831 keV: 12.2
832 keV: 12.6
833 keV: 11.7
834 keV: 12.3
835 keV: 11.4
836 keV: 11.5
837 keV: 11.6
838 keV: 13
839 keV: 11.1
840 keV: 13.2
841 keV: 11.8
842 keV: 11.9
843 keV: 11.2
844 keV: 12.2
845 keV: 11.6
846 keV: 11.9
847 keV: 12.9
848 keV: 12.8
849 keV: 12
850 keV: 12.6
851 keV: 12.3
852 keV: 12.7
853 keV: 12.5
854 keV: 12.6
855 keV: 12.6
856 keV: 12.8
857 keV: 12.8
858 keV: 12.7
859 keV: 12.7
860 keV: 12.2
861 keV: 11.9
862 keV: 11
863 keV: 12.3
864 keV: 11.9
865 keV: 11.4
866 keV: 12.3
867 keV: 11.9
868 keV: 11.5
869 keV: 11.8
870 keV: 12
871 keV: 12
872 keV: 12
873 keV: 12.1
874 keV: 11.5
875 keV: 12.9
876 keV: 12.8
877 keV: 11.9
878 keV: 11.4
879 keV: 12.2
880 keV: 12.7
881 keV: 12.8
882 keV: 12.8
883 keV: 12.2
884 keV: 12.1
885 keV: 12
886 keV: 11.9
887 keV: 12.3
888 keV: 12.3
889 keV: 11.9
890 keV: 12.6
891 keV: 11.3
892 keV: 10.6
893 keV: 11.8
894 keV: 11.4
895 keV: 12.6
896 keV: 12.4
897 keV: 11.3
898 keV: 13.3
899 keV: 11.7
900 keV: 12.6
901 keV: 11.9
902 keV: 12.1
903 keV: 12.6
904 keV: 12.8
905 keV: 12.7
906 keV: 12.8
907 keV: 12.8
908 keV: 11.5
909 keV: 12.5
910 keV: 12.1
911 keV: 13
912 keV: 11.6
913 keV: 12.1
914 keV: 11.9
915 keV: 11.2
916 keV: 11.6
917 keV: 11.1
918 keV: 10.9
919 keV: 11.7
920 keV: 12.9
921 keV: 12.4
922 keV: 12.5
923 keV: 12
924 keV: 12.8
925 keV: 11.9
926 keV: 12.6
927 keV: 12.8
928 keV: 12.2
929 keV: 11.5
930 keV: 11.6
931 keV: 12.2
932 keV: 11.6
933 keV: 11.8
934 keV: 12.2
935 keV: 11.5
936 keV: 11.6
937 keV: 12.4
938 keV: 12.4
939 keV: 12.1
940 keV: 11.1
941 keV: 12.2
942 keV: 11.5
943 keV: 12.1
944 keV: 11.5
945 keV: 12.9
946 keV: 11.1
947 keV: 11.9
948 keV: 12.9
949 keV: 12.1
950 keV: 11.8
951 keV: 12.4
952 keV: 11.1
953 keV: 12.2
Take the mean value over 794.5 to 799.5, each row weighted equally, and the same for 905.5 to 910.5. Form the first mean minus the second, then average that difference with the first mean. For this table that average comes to 5.51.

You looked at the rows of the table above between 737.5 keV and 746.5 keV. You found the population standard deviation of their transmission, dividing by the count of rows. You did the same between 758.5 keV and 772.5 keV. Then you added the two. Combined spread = 1.07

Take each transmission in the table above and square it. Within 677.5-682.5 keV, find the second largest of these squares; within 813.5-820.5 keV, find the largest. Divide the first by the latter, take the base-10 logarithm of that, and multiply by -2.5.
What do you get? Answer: 0.22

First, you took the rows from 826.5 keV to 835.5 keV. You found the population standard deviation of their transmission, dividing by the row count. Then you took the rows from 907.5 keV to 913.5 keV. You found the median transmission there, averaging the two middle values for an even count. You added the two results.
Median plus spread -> 12.7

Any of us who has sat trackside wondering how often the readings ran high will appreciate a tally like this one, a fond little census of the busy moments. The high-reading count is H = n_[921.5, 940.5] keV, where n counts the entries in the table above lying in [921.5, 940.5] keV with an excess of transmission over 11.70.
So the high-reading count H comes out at 13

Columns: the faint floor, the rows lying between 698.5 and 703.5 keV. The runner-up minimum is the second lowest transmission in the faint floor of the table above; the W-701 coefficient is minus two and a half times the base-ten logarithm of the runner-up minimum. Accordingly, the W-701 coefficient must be -2.56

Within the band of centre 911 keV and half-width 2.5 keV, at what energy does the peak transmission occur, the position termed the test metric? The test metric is 911 keV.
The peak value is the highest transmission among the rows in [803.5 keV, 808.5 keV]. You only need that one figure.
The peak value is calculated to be 12.5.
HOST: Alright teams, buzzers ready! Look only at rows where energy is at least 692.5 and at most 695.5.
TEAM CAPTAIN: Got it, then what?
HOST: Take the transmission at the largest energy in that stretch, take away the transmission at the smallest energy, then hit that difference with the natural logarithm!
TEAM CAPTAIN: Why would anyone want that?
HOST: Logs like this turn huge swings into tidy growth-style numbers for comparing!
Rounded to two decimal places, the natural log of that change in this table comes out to -0.22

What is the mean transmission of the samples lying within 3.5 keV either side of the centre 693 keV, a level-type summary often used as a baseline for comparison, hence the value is 11.1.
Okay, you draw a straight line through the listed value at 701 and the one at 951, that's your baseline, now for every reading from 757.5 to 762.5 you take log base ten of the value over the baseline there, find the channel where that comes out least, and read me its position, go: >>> 760 keV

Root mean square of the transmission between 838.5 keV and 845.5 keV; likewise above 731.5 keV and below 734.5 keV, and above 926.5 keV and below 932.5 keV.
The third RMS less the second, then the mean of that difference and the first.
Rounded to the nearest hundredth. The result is 6.10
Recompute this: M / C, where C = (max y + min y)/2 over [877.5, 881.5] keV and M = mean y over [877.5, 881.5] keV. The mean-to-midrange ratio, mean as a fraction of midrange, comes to 1.01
